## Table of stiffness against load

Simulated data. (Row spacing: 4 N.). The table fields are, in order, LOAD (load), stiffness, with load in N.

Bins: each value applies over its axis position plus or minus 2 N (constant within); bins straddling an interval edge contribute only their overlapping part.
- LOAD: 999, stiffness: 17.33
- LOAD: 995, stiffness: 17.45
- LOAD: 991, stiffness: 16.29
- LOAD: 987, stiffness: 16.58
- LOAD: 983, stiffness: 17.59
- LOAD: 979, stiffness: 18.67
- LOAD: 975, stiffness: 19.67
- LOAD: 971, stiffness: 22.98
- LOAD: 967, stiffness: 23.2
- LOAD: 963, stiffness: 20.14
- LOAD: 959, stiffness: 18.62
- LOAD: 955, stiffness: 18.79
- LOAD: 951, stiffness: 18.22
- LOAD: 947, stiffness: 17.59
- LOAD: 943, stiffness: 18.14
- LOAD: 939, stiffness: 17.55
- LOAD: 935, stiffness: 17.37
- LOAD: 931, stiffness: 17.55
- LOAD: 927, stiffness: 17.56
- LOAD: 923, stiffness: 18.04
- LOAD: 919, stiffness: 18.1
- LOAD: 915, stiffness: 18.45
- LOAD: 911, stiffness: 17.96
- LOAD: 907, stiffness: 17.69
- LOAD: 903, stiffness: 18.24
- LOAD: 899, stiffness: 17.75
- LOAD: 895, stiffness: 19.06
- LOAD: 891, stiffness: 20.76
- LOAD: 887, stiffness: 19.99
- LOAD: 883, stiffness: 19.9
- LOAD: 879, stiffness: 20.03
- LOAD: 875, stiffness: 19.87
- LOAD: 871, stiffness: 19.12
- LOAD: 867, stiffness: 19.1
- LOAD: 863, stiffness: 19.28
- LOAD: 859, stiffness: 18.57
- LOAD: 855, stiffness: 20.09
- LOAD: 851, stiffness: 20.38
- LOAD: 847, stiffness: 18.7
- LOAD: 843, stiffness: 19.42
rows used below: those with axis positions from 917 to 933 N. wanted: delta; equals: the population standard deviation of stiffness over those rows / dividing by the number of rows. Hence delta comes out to 0.3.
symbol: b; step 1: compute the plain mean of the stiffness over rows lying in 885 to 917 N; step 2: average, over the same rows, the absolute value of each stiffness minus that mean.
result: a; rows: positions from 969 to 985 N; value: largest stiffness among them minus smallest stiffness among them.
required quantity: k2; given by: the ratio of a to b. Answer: 6.0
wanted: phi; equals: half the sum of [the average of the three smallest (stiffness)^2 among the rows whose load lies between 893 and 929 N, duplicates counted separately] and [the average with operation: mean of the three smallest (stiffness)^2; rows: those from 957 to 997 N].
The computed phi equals 297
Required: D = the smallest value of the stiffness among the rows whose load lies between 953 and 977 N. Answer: 18.62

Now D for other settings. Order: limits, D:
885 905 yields 17.75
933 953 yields 17.37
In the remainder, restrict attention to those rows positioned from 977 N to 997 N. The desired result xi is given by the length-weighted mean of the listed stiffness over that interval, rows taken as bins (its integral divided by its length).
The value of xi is 17.3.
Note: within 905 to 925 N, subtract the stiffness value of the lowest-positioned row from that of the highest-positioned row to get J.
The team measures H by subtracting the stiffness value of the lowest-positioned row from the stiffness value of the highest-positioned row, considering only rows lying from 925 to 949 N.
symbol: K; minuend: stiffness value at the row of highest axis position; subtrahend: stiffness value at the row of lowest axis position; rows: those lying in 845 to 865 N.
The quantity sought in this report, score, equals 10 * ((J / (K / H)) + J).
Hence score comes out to 4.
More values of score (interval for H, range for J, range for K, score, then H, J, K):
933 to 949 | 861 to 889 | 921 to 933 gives 4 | 0.2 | 0.71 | -0.5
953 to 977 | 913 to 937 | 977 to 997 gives -3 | 0.9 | -1.08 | -1.2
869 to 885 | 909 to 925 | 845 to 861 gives -4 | 0.8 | 0.08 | -0.1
